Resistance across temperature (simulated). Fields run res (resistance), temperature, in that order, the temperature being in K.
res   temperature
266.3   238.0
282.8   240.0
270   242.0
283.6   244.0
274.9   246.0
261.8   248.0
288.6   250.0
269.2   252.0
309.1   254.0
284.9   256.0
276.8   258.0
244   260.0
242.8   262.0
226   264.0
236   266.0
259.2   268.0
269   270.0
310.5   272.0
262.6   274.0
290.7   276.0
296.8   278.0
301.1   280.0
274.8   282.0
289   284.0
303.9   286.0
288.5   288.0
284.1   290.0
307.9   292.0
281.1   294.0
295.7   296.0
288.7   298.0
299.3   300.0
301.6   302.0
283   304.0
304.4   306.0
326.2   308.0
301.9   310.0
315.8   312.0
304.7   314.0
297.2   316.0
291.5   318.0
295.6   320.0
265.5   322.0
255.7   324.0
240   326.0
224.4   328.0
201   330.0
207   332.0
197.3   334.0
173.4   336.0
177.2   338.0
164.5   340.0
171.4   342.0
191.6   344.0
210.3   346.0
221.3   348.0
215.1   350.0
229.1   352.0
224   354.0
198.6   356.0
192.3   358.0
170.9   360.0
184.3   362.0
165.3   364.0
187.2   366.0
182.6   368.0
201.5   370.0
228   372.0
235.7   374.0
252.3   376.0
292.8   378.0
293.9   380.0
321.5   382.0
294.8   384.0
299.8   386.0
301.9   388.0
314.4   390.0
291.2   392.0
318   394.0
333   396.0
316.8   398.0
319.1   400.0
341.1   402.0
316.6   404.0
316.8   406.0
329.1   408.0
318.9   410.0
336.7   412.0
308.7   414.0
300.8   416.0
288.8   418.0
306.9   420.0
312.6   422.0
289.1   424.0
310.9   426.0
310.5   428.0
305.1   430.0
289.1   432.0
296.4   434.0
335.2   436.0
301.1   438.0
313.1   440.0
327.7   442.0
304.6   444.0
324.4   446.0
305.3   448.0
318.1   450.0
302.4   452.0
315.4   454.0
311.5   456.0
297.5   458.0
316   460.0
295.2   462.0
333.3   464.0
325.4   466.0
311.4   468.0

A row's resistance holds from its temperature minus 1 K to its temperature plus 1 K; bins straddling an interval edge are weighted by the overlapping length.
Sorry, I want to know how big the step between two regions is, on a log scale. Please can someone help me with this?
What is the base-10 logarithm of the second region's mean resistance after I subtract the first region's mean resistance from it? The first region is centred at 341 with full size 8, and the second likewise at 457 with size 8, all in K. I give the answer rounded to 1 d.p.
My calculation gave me 2.1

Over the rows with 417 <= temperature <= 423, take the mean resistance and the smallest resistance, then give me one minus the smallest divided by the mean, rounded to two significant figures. 0.046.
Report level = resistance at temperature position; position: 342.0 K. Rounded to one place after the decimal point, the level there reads 171.4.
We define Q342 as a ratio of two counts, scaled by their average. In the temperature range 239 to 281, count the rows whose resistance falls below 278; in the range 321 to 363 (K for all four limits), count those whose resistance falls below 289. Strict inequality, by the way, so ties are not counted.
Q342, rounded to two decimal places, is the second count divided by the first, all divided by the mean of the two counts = 0.11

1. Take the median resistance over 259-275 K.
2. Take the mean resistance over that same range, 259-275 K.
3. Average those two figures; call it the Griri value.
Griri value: 254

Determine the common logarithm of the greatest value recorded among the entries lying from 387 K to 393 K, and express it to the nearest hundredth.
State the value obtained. 2.50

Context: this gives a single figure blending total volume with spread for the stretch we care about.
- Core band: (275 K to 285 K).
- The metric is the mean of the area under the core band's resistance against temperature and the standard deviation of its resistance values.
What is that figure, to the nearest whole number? 1457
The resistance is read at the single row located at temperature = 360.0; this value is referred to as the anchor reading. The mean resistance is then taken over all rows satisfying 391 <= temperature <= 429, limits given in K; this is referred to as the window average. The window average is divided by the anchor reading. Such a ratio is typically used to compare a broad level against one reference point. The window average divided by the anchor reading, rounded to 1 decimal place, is 1.8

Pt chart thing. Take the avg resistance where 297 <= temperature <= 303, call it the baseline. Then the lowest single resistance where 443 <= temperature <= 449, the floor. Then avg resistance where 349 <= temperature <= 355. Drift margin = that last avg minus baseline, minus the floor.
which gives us -378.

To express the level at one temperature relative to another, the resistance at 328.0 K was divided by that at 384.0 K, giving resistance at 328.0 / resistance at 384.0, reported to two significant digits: 0.76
